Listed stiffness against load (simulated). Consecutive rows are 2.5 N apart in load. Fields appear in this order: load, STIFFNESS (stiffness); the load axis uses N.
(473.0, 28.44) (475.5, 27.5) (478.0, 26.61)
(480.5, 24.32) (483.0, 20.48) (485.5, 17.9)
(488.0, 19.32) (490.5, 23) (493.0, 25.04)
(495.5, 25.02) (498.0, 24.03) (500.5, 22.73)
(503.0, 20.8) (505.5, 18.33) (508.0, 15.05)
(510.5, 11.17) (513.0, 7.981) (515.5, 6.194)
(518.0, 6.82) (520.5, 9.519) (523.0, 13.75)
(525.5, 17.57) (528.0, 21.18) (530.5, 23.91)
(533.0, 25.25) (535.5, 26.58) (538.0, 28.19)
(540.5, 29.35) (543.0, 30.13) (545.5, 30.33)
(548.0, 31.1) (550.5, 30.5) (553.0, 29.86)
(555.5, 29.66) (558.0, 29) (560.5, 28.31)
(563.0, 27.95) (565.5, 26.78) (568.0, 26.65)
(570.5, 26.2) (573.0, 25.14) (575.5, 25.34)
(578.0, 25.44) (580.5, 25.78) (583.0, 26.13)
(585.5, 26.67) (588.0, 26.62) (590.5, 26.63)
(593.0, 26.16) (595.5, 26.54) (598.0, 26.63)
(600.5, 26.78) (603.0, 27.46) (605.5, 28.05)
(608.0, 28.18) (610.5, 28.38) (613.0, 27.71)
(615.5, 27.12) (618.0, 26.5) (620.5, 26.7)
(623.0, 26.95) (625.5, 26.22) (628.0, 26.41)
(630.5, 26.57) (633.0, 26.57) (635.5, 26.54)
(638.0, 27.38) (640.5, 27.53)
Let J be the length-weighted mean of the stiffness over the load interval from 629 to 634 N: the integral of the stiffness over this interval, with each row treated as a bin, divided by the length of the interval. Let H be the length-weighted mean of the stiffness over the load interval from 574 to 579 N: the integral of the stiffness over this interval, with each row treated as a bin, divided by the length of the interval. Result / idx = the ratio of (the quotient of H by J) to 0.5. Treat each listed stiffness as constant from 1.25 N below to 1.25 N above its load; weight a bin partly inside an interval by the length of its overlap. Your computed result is 1.9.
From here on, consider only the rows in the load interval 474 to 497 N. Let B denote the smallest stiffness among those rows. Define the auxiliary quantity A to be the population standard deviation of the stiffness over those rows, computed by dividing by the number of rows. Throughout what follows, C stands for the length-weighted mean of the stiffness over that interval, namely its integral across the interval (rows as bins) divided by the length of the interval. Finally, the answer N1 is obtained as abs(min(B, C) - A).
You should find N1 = 15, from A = 3.1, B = 17.9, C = 23.3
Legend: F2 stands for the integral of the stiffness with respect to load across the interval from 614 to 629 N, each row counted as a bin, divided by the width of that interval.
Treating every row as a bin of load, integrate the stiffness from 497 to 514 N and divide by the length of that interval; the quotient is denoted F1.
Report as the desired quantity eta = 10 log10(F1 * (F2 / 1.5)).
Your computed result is 24.9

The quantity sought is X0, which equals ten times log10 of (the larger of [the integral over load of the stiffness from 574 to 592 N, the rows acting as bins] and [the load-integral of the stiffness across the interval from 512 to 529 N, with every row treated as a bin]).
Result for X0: 26.7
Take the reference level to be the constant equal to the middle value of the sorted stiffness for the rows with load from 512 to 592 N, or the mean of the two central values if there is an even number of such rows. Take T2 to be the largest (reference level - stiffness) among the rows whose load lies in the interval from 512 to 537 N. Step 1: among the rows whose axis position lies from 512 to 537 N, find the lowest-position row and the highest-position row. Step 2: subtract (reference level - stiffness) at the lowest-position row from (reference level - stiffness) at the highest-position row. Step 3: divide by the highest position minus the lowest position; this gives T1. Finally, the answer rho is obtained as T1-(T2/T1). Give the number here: 24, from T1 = -0.8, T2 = 20.4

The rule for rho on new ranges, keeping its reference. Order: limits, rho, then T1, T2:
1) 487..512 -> -42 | 0.4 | 15.4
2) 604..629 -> -5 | 0.1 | 0.4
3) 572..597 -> 23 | -0.1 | 1.5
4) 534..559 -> 0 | -0.1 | 0.0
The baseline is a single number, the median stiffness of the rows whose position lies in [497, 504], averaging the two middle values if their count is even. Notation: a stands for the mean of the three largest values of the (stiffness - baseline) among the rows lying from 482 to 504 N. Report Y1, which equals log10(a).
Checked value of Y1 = 0.29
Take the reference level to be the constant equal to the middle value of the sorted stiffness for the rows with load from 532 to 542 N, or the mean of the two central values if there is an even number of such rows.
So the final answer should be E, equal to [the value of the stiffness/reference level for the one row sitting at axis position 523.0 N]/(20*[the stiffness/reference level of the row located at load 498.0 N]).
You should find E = 0.029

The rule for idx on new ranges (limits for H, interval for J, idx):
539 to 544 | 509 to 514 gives 6.0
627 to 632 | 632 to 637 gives 2.0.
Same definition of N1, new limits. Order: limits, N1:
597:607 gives 26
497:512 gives 7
